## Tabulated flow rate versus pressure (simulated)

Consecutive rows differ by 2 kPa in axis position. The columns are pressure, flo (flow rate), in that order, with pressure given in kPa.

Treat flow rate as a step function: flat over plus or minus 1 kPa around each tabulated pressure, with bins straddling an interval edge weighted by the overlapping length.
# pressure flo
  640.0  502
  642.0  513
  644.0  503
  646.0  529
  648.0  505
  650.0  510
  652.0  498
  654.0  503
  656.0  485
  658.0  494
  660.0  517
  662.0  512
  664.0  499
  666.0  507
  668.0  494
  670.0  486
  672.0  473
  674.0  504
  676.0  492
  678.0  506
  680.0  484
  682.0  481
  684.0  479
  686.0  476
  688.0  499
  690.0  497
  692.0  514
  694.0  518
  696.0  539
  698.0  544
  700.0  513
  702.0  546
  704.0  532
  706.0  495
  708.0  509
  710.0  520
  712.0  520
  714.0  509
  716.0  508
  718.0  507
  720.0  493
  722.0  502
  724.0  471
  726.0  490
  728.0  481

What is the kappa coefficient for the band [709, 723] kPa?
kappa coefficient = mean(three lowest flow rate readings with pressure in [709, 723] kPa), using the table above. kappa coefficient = 501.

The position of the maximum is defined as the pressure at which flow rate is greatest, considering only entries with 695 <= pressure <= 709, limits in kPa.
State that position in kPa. 702.0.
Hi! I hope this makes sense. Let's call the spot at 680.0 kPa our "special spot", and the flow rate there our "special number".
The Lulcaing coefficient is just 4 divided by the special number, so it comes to 0.0083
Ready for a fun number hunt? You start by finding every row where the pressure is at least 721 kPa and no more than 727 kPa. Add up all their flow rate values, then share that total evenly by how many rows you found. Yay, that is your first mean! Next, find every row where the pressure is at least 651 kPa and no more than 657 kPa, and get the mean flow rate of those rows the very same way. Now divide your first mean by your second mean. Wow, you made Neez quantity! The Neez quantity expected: 0.985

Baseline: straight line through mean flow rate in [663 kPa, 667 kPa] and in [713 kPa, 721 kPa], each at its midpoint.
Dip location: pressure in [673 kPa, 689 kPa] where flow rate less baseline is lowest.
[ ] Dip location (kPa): 686.0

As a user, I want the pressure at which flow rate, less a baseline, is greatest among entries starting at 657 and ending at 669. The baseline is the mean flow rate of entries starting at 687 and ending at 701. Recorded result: 660.0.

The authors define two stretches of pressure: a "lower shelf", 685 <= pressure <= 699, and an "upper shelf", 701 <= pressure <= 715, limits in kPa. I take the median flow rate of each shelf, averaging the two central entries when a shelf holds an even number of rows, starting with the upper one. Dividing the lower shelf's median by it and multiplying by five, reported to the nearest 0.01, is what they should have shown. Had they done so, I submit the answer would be 4.94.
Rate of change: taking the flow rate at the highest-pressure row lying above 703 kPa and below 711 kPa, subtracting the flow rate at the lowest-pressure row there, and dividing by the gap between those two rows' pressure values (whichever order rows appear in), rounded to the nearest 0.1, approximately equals -2.0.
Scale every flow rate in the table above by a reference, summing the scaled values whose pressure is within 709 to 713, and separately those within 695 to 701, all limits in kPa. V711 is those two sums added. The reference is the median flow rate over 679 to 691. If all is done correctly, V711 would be 5.5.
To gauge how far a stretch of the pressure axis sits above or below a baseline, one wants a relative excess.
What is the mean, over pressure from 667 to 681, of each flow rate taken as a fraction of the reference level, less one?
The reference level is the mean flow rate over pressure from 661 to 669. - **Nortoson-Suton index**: -0.023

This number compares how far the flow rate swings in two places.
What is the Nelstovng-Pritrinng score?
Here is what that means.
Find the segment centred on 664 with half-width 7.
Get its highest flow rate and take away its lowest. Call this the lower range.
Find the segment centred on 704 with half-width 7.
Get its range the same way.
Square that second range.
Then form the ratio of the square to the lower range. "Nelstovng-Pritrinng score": 84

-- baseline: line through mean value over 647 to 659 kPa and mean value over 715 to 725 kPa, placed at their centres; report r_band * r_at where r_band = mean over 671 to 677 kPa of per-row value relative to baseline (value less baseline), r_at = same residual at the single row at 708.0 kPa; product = -105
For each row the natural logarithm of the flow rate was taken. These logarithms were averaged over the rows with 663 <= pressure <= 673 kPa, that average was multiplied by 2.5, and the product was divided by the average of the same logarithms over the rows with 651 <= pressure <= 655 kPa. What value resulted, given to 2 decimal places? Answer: 2.49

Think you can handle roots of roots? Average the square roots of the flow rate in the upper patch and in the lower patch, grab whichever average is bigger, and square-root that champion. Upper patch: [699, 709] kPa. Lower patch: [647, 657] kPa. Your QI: 4.77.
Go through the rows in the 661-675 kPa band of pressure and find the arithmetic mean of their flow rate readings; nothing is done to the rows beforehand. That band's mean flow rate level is 496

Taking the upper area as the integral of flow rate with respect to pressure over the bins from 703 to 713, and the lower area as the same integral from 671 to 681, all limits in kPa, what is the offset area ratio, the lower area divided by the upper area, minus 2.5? -1.55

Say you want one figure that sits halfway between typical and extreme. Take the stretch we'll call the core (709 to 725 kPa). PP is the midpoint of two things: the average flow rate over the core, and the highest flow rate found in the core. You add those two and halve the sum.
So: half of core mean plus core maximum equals 512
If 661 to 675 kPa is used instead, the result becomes 504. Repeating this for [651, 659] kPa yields 499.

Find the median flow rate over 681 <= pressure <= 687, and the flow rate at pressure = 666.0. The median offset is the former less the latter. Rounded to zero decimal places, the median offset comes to -28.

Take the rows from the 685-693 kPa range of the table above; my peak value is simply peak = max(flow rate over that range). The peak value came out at 514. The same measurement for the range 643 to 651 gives 529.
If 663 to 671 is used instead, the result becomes 507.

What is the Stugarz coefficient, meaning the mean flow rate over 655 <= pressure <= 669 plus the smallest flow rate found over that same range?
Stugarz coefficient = 986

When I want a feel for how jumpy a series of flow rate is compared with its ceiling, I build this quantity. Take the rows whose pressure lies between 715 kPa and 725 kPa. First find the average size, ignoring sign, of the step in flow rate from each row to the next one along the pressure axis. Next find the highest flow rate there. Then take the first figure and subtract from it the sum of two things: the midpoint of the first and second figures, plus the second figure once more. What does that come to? -755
